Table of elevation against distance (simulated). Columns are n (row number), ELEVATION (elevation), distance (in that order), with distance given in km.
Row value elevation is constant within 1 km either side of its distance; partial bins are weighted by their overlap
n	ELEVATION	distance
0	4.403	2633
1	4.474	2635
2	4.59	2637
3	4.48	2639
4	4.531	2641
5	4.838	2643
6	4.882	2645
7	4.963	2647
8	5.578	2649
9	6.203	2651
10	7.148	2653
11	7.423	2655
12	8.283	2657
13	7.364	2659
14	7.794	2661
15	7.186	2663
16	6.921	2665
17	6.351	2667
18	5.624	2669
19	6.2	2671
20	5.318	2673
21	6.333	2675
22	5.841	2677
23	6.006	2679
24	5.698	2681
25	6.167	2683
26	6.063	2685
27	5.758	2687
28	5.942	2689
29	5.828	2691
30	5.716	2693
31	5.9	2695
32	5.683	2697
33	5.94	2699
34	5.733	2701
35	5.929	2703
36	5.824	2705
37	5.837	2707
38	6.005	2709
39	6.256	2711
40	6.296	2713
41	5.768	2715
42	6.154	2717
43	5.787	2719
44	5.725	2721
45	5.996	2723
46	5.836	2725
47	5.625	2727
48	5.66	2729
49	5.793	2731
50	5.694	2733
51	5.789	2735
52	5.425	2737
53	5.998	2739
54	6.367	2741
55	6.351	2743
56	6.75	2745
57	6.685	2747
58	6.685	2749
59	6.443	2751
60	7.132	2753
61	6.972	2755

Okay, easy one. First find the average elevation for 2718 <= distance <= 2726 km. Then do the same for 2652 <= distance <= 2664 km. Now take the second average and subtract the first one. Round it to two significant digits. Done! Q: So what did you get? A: 1.7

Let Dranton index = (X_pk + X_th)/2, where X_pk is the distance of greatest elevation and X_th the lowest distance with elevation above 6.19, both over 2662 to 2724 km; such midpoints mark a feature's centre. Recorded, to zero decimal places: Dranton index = 2663 km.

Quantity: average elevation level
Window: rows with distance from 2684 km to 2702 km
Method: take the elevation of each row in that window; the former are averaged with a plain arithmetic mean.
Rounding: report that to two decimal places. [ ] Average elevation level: 5.84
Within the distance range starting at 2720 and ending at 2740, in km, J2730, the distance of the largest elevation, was 2739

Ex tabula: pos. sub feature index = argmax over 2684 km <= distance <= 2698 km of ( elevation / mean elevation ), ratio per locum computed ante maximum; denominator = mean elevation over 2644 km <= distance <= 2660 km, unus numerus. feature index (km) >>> 2685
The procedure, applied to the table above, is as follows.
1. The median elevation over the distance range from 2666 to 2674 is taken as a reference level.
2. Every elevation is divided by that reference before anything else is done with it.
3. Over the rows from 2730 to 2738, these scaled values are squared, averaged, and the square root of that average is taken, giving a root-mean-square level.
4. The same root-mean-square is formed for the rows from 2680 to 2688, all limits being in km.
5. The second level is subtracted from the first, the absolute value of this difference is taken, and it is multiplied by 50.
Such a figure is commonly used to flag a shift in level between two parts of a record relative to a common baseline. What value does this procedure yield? 2.1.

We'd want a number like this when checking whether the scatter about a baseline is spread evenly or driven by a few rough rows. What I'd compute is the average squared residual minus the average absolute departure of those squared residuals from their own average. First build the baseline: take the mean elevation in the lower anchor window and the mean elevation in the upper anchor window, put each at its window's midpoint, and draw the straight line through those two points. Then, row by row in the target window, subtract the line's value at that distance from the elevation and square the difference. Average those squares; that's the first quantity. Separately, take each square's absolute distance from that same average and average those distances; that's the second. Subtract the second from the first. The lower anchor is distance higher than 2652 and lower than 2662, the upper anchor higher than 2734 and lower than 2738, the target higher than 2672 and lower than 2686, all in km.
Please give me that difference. 0.67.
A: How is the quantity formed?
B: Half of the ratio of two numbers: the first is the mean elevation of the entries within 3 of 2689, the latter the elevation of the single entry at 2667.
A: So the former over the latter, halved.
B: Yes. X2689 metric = 0.460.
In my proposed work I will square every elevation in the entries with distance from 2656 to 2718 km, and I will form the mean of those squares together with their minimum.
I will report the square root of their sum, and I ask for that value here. 8.18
